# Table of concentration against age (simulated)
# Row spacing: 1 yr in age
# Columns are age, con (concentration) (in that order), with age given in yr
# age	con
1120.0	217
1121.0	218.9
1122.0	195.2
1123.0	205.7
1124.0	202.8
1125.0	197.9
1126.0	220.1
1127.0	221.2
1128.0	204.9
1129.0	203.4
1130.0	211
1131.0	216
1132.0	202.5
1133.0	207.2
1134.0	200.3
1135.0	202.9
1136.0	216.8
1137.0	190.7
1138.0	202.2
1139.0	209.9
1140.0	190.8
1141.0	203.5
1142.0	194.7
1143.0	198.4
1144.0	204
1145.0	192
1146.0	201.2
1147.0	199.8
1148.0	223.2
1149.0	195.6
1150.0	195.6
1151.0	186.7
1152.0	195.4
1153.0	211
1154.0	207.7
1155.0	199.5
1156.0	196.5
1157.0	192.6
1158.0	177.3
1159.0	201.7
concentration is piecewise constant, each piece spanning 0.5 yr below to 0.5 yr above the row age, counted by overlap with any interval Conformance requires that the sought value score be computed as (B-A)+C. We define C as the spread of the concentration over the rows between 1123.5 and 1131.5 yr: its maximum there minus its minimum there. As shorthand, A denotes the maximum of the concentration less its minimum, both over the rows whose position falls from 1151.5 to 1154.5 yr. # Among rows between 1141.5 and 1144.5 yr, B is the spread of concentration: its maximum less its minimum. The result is 17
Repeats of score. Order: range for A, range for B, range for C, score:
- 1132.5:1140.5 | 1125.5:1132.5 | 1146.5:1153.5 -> 29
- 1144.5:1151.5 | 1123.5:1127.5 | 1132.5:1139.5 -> 13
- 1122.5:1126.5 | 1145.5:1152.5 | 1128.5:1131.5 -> 27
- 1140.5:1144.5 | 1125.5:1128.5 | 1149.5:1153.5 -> 31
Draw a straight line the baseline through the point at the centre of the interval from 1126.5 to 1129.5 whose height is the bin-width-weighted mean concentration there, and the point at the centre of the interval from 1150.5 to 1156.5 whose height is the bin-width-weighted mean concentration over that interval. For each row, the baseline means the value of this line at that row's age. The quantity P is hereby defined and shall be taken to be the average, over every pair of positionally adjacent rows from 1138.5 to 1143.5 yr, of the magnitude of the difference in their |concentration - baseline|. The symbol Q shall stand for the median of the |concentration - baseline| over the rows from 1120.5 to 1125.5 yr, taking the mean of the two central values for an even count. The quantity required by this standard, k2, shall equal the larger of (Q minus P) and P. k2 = 8.8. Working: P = 8.8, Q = 9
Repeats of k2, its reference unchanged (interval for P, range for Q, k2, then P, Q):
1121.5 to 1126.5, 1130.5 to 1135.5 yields 5.4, 5.4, 6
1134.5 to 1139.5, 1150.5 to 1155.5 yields 6.1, 6.1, 8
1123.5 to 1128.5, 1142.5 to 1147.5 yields 3.9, 3.9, 2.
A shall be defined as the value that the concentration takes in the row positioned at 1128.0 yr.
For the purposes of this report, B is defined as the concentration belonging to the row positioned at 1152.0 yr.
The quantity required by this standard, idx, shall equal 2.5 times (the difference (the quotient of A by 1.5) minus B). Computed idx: -147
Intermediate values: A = 204.9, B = 195.4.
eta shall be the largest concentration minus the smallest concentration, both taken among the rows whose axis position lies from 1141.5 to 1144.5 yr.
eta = 9.3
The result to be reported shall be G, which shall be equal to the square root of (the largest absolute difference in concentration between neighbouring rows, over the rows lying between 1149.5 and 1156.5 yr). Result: 3.95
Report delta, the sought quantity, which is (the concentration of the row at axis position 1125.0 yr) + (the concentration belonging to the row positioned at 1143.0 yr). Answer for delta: 396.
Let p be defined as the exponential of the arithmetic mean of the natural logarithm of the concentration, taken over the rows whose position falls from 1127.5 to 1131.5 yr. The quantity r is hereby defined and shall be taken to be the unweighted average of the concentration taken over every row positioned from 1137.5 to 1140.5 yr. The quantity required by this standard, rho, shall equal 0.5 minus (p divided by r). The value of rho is -0.54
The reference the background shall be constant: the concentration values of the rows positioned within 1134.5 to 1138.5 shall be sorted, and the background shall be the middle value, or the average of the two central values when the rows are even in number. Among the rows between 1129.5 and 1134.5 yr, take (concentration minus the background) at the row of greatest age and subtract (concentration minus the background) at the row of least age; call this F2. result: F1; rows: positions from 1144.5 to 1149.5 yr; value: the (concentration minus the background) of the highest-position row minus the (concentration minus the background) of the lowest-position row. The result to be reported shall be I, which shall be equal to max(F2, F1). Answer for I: 4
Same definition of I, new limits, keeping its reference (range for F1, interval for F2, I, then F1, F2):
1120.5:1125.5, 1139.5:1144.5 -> 13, -21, 13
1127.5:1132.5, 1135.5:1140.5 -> -2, -2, -26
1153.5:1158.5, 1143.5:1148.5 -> 19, -30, 19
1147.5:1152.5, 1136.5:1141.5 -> 13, -28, 13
